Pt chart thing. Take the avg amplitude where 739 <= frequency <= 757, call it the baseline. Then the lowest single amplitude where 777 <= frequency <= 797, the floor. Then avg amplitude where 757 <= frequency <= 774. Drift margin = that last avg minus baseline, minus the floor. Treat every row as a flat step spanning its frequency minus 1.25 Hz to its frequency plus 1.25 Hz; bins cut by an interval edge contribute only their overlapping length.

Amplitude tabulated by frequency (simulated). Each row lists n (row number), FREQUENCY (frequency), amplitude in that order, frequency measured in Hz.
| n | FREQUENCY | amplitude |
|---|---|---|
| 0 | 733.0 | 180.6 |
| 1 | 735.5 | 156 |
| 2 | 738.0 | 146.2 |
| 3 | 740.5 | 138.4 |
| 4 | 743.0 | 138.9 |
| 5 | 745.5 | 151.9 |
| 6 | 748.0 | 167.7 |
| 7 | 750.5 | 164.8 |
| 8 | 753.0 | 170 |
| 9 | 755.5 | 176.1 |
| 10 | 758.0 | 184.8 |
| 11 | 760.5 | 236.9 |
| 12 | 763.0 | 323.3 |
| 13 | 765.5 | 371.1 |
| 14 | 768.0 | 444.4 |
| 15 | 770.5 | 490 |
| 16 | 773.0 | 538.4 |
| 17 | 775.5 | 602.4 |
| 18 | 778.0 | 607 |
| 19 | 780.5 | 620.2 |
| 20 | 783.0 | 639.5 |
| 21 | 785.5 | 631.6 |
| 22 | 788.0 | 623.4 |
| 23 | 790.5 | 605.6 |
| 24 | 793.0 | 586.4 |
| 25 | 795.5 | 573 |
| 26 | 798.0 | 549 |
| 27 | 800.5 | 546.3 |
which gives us -361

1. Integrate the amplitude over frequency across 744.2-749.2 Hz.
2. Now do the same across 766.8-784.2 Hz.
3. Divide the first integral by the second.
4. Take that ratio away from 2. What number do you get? 1.9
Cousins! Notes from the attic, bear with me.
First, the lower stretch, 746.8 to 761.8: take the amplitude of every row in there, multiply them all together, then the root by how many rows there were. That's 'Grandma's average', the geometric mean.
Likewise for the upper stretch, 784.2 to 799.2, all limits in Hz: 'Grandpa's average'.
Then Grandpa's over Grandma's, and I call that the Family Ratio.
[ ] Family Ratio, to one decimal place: 3.3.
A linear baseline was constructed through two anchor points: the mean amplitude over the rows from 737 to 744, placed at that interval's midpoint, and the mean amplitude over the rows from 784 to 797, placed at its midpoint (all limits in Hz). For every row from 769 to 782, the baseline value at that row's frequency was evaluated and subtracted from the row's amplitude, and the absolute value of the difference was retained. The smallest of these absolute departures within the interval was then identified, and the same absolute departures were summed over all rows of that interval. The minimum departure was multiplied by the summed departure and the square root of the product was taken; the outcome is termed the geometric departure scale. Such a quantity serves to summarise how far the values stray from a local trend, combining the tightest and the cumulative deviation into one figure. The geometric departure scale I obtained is 195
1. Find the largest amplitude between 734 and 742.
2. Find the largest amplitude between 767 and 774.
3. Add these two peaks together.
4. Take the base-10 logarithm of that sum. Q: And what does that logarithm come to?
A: 2.84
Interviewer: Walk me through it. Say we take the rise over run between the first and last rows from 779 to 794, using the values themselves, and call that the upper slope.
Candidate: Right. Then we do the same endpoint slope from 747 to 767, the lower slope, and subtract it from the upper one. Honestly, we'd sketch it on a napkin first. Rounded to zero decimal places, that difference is -14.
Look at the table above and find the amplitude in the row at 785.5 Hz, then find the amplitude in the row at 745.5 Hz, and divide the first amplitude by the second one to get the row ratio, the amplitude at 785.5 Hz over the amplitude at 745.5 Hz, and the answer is 4.2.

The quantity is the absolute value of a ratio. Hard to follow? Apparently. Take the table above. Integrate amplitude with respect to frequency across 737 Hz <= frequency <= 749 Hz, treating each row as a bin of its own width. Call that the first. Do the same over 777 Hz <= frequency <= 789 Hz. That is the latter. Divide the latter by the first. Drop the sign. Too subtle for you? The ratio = 4.2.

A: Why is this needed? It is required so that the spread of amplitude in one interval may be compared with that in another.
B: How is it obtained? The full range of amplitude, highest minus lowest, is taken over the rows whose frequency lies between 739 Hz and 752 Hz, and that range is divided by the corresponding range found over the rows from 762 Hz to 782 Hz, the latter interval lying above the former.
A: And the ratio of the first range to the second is 0.10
